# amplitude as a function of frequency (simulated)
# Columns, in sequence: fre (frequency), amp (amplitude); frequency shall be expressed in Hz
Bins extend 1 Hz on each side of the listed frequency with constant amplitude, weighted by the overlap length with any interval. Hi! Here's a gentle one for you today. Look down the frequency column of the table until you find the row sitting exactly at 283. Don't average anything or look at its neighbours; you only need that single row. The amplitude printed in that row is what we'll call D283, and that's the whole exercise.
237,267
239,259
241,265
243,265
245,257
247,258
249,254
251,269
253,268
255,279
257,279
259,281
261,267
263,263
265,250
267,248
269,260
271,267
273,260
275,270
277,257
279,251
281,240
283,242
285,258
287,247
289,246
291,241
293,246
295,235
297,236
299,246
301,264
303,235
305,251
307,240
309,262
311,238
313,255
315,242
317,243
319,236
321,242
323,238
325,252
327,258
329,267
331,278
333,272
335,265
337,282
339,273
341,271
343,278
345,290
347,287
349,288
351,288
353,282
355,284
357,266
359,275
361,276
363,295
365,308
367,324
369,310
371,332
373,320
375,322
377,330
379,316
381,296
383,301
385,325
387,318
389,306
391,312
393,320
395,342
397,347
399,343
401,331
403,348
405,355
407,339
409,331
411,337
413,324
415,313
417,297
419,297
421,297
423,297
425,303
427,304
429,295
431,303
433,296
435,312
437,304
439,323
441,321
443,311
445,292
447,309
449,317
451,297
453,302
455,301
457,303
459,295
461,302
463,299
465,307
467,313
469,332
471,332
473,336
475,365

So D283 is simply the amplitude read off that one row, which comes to 242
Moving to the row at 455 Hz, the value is 301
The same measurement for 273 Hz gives 260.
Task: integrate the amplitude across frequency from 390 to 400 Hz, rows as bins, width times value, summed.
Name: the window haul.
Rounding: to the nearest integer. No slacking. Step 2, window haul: 3328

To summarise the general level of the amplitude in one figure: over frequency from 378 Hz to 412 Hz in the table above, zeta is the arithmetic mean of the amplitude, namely 327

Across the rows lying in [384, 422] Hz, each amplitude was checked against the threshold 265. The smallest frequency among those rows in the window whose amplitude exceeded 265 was 385 Hz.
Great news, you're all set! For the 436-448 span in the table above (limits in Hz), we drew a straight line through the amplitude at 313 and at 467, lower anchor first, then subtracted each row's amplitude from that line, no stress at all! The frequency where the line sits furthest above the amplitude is 445 Hz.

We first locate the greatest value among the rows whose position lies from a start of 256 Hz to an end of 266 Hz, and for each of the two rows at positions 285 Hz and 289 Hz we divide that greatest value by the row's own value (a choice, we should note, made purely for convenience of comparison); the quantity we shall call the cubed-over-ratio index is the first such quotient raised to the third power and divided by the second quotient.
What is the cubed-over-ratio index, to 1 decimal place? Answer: 1.1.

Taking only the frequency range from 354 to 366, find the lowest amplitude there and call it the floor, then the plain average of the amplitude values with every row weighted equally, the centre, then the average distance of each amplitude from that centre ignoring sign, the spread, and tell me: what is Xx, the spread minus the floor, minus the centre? -538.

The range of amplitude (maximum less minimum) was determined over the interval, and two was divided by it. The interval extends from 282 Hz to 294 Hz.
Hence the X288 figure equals 0.118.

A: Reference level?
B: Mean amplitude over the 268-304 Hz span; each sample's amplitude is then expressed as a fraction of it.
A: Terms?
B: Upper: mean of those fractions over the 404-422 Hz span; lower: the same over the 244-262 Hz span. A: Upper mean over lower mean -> 1.20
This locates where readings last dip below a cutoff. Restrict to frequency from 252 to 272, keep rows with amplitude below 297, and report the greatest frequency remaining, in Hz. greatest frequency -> 271 Hz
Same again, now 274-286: 285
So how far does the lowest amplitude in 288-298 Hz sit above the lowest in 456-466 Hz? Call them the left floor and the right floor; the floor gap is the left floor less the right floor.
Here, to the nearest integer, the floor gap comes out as -60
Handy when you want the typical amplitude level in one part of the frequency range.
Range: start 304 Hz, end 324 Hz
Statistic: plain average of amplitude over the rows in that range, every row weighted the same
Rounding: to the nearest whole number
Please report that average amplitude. 245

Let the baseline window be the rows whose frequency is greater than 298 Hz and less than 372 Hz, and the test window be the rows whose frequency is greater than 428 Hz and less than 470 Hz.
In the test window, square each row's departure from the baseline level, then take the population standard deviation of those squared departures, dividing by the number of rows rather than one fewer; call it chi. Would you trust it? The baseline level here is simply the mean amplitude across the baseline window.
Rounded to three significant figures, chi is 830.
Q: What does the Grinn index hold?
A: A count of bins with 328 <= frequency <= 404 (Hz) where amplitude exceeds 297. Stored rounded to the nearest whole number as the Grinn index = 19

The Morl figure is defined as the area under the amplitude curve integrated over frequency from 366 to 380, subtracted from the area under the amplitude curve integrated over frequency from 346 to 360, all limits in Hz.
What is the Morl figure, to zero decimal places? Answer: -568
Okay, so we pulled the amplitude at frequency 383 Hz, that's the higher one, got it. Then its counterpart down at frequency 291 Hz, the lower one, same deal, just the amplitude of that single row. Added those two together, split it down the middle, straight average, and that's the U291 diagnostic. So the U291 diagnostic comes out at 271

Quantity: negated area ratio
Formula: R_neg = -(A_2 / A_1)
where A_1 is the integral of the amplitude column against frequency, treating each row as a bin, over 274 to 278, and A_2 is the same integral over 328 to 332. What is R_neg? -1.0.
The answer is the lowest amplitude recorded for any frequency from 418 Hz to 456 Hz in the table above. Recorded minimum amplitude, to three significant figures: 292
